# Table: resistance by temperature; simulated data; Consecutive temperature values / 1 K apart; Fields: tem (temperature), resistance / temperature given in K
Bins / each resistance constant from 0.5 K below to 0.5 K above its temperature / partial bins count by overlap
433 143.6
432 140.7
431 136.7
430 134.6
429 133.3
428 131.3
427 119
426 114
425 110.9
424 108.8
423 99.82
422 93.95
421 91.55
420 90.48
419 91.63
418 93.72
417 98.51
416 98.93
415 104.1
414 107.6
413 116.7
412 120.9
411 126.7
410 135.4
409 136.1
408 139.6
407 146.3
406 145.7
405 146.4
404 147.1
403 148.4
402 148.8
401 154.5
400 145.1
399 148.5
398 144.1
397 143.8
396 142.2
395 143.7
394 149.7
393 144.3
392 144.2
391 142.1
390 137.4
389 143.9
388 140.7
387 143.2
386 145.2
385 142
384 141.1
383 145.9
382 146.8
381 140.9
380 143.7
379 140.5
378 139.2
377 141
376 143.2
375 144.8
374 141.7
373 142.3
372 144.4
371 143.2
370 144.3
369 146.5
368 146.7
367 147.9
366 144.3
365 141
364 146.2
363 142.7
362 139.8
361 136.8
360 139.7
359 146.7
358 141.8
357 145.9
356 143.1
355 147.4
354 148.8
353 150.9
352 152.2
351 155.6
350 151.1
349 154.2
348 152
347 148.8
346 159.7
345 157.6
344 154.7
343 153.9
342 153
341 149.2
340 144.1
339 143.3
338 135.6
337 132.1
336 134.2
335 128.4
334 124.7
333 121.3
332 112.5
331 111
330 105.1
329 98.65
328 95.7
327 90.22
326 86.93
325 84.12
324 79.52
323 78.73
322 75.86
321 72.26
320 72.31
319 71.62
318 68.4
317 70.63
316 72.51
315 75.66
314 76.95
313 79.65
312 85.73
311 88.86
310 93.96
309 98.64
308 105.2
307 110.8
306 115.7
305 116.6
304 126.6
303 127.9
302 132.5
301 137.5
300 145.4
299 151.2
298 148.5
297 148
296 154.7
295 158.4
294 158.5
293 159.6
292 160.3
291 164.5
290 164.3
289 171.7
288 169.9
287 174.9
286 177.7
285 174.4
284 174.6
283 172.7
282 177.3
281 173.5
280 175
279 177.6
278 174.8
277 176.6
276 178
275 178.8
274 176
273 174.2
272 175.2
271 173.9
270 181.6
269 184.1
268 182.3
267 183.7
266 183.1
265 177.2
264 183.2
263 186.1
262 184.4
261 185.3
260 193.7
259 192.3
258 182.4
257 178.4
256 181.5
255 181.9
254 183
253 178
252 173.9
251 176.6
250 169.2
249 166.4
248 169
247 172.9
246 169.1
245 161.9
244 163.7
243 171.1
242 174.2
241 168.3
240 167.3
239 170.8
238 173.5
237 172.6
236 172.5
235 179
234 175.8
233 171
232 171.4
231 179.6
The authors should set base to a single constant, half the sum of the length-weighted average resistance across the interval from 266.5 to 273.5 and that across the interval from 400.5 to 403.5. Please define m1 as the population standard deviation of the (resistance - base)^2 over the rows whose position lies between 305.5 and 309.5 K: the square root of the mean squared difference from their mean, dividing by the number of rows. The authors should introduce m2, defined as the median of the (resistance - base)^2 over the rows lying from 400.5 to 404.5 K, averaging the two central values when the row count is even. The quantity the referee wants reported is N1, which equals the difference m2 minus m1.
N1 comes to -470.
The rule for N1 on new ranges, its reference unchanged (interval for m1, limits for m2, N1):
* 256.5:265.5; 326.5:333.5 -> 3361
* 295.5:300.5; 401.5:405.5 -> 202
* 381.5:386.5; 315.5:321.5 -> 8552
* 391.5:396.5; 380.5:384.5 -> 370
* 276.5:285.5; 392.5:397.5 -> 413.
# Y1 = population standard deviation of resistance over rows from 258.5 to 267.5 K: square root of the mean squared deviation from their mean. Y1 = 5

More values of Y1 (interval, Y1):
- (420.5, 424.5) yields 7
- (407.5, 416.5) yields 14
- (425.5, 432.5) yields 9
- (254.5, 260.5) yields 6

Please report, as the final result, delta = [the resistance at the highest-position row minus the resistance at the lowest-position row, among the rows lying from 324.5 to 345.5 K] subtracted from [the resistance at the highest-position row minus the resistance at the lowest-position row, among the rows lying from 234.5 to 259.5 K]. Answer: -60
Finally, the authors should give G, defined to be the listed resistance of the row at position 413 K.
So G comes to 116.7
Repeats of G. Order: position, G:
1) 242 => 174.2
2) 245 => 161.9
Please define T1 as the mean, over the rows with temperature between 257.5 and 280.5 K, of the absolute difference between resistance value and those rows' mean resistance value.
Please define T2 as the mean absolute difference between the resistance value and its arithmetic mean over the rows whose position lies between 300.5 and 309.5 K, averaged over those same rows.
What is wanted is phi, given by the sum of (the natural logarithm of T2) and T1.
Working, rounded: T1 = 5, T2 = 11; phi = 7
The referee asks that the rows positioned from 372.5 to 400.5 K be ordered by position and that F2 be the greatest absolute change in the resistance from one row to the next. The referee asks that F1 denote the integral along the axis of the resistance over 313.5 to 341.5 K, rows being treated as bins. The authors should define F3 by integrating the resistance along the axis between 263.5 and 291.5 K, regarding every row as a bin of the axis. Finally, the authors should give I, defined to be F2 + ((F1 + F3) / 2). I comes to 3878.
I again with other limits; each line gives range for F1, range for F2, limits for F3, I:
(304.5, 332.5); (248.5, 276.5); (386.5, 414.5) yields 3223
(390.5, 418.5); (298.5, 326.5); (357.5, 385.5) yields 3894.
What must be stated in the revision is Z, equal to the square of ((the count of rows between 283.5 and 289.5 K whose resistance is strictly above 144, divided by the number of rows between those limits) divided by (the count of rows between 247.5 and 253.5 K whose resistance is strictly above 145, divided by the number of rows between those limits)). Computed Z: 1.0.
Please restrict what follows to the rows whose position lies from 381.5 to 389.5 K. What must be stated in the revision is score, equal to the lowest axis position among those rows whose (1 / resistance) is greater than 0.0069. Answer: 384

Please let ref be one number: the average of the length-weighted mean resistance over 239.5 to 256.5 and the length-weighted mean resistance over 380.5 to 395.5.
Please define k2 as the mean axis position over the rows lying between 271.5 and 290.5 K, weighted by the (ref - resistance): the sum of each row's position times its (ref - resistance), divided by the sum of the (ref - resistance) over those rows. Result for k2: 280.4 K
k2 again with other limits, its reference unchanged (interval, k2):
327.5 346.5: 332.8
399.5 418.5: 412.6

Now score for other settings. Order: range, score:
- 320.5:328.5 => 321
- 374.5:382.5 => 375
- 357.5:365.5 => 358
